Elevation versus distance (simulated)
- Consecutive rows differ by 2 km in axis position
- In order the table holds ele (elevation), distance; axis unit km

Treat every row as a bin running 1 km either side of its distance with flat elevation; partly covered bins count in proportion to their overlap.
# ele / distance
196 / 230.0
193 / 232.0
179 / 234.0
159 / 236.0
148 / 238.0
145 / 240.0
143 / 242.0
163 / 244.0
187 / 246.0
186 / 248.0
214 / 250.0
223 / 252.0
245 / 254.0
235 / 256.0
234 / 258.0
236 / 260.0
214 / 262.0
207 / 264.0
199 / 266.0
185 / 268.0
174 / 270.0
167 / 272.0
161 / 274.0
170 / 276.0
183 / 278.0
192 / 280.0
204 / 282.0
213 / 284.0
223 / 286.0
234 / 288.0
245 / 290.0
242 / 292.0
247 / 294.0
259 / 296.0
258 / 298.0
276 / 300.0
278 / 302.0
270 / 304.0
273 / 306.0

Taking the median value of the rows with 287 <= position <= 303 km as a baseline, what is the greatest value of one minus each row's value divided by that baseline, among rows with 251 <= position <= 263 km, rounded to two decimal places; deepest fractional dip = 0.15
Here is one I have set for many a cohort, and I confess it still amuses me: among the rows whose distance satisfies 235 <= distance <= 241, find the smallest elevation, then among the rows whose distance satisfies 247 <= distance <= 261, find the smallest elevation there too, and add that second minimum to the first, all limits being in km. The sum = 331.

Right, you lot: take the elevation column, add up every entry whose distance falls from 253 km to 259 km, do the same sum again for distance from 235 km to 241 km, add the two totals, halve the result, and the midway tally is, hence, 583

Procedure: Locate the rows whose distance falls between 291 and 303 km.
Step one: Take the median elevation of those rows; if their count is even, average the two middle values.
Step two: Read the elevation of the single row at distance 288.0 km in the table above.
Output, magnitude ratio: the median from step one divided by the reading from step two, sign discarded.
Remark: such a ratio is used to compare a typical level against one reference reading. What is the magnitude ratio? 1.1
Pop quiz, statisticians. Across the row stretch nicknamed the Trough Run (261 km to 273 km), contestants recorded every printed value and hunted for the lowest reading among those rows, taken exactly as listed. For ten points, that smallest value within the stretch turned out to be 167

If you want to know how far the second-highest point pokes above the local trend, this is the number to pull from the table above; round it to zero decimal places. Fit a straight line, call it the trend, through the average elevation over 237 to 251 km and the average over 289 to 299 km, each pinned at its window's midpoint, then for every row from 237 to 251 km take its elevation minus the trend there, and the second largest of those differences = 14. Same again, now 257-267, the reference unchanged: 41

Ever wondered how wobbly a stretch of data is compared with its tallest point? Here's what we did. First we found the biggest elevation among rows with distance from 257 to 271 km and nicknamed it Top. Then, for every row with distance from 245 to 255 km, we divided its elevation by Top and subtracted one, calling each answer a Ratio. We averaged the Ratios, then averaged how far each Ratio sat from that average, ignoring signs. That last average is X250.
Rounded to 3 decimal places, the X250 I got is 0.083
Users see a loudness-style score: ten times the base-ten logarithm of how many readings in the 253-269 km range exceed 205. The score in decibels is 7.8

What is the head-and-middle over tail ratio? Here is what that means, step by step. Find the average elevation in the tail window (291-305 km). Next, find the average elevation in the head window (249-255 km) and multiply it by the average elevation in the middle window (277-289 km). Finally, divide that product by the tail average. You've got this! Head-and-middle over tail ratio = 181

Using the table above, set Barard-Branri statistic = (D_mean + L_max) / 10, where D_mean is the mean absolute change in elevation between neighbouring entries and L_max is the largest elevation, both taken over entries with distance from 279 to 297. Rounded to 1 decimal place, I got 26.8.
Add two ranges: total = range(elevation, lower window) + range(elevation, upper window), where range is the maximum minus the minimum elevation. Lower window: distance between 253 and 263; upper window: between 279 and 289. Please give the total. 73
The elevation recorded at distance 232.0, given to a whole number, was 193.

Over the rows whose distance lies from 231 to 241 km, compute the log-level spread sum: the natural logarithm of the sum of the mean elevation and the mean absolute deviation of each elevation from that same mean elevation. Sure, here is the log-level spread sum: 5.20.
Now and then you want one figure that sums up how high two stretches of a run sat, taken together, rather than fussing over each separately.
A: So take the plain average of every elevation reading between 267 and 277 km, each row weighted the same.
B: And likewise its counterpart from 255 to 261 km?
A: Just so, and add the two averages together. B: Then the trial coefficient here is 406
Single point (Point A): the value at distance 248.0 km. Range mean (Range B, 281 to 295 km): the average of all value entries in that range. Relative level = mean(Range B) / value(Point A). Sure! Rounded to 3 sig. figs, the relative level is 1.24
